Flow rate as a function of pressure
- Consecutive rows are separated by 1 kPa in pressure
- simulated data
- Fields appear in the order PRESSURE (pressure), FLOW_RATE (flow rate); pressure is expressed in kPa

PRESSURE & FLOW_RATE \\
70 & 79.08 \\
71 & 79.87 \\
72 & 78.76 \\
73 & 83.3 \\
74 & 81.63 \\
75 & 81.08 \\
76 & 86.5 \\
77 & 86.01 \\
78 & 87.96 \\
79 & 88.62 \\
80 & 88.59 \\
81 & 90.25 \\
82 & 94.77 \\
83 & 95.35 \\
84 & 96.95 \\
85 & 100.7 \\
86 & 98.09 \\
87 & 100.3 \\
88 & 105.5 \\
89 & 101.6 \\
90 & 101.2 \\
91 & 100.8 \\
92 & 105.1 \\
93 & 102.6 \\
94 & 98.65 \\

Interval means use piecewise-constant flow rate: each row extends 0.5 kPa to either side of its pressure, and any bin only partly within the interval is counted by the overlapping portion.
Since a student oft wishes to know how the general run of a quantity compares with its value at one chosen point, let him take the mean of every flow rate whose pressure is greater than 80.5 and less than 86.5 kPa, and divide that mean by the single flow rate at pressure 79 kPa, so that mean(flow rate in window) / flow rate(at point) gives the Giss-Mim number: 1.08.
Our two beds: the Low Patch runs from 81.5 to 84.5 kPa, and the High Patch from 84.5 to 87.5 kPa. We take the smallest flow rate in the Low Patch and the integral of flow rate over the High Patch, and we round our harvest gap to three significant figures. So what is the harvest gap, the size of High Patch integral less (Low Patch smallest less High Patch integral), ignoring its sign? 503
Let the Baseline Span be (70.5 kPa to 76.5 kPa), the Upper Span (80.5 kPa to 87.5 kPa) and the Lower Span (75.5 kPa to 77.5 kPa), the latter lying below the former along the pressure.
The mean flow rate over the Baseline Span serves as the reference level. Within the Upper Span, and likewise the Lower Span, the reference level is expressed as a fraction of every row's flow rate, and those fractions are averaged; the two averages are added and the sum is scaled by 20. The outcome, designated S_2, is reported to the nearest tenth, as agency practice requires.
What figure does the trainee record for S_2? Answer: 35.9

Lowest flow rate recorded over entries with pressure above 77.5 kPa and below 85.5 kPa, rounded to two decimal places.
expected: 87.96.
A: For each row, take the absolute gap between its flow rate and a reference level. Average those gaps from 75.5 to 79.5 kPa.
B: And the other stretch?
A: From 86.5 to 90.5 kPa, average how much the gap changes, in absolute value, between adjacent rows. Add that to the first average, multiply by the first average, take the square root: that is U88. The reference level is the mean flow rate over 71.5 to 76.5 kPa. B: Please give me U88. 6.4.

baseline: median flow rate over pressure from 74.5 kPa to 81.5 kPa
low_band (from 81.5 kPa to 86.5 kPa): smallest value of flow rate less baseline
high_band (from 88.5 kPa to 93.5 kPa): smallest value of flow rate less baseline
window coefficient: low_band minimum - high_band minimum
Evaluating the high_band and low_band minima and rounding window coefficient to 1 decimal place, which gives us -6.0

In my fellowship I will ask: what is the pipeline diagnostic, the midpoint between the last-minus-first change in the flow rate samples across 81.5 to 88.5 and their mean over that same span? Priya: 55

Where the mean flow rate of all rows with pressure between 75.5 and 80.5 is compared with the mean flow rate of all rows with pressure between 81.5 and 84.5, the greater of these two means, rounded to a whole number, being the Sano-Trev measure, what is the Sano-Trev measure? 96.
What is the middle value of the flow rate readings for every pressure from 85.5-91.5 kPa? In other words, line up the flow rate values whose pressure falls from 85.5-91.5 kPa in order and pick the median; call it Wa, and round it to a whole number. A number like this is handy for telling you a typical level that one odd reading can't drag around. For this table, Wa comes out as 101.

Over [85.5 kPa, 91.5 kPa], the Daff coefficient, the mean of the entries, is 101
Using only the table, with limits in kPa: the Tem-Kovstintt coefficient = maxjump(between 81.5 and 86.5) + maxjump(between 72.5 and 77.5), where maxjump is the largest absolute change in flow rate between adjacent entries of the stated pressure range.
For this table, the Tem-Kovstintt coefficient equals 9.2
